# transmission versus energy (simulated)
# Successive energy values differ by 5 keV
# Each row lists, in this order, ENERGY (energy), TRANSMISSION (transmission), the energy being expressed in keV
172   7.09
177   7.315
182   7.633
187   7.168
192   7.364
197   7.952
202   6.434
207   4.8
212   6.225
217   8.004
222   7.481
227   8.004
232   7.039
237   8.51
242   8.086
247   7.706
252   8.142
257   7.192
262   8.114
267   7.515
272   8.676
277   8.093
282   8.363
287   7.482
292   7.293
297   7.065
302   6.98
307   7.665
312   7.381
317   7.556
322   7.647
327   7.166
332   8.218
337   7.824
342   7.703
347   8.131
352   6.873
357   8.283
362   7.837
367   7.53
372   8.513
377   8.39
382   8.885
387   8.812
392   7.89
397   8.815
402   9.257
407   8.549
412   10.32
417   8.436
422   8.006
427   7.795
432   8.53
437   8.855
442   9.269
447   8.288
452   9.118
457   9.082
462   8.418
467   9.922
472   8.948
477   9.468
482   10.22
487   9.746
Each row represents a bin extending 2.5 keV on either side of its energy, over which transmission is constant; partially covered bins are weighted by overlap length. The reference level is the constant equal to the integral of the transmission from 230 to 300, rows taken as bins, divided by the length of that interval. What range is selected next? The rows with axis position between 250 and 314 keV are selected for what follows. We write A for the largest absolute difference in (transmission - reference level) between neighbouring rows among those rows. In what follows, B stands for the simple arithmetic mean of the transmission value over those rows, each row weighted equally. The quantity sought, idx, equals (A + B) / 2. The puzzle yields 4.43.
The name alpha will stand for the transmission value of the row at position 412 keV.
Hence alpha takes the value 10.32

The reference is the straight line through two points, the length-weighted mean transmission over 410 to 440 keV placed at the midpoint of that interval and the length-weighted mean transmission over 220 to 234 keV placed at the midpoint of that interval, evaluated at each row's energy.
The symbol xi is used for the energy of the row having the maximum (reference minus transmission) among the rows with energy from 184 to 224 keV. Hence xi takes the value 207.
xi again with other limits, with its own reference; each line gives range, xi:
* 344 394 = 352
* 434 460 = 447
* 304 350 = 327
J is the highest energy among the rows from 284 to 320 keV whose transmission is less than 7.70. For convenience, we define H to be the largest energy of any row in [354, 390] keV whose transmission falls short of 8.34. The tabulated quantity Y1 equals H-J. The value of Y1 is 50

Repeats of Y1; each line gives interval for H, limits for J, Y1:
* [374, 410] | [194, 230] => 170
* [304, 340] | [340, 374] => -30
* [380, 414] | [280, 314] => 80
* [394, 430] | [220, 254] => 195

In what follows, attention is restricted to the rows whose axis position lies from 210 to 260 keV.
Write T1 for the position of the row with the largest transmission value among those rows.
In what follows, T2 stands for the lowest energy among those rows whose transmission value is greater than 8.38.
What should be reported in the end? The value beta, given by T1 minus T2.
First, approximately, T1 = 237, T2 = 237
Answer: 0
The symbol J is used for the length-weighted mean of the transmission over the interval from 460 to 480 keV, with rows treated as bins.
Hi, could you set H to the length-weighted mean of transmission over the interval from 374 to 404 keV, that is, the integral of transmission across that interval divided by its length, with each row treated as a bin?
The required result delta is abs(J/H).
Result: 1.07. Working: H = 8.7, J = 9.2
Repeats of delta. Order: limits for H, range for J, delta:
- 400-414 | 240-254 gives 0.85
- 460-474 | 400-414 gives 1.02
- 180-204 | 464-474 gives 1.29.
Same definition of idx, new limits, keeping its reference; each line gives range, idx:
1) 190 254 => 4.57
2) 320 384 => 4.67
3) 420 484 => 5.21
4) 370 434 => 5.26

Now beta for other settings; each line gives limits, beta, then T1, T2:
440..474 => 25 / 467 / 442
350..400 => 10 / 382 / 372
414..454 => 25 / 442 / 417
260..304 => 0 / 272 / 272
